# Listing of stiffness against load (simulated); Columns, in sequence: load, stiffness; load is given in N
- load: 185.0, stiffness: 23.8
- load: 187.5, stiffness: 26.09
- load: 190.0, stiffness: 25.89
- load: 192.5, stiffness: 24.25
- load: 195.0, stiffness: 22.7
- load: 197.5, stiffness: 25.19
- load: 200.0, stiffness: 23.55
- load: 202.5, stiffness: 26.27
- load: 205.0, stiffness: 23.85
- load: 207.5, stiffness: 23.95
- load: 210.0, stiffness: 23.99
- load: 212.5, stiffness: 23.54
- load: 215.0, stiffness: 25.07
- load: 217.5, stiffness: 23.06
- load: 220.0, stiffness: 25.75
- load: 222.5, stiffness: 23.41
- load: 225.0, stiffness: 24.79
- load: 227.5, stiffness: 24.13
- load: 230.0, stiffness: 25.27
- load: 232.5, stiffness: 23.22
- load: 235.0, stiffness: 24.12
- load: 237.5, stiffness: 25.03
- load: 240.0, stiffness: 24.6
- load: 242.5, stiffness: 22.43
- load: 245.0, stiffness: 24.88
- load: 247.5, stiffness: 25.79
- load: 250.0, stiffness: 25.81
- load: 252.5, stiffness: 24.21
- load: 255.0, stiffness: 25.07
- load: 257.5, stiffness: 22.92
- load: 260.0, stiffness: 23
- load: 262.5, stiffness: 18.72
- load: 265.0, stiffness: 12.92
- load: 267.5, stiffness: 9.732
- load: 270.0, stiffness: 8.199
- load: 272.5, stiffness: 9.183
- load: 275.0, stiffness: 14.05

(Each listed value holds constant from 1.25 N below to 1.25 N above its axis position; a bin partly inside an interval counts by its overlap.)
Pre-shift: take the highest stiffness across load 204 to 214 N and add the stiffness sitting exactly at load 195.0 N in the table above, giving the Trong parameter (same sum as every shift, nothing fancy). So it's 46.7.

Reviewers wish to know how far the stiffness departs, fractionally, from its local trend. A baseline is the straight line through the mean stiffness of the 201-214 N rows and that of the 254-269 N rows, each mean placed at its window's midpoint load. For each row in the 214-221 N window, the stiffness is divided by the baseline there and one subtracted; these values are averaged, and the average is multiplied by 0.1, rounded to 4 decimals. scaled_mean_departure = 0.0058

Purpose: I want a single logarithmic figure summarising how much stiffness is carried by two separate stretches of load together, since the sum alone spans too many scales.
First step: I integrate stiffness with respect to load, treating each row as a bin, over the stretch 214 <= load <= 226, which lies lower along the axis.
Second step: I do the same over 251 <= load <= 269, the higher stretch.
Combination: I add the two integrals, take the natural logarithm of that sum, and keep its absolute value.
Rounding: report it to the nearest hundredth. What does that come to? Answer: 6.47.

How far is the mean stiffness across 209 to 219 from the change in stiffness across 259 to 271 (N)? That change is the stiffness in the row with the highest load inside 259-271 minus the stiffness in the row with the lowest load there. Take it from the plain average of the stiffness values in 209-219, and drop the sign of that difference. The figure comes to 39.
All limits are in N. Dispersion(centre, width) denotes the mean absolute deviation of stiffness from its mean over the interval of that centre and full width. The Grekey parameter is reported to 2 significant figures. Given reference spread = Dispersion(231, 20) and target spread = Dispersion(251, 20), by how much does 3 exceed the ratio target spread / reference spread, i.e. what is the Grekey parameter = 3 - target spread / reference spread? 1.1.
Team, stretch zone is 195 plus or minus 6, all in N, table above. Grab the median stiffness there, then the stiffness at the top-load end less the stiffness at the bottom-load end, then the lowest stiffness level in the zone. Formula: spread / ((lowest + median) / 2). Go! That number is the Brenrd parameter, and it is -0.10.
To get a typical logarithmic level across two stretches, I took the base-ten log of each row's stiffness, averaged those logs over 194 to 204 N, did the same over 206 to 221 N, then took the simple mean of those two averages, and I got 1.386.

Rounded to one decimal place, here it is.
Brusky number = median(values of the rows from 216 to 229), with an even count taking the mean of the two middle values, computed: 24.1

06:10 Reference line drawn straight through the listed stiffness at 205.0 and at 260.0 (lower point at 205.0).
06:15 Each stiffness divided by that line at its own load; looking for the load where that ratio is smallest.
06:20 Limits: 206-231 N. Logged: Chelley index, 217.5 N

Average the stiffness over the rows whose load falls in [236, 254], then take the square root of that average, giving 4.968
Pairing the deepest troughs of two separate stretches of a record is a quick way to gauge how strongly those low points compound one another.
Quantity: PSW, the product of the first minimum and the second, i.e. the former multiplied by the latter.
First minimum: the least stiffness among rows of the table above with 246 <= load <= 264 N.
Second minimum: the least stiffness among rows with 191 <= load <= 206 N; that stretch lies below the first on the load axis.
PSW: 425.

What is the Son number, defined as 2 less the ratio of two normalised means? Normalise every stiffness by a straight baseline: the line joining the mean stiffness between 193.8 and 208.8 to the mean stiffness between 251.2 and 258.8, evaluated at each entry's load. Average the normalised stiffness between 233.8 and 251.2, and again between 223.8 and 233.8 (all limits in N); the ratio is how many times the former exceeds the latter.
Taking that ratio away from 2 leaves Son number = 0.99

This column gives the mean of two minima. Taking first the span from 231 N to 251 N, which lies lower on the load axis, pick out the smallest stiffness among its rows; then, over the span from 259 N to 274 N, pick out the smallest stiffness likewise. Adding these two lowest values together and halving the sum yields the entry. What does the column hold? 15.3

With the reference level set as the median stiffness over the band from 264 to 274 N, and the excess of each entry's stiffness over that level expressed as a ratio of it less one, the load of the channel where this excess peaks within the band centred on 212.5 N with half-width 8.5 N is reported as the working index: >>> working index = 220.0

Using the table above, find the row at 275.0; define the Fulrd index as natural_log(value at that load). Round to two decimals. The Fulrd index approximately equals 2.64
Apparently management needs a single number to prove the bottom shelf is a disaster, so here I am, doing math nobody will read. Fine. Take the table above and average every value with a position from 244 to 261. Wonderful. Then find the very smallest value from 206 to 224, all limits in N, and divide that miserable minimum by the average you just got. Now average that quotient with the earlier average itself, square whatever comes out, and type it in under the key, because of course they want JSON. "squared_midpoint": 162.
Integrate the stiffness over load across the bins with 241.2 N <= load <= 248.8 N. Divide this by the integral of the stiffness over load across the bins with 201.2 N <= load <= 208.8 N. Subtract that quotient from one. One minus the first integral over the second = 0.01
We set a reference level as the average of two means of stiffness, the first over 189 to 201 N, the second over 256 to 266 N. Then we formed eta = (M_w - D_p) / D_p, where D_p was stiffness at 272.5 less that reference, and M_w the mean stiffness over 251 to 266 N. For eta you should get -3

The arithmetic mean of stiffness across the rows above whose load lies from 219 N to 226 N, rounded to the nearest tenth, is 24.6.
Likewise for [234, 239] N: 24.6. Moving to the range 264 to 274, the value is 10.0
